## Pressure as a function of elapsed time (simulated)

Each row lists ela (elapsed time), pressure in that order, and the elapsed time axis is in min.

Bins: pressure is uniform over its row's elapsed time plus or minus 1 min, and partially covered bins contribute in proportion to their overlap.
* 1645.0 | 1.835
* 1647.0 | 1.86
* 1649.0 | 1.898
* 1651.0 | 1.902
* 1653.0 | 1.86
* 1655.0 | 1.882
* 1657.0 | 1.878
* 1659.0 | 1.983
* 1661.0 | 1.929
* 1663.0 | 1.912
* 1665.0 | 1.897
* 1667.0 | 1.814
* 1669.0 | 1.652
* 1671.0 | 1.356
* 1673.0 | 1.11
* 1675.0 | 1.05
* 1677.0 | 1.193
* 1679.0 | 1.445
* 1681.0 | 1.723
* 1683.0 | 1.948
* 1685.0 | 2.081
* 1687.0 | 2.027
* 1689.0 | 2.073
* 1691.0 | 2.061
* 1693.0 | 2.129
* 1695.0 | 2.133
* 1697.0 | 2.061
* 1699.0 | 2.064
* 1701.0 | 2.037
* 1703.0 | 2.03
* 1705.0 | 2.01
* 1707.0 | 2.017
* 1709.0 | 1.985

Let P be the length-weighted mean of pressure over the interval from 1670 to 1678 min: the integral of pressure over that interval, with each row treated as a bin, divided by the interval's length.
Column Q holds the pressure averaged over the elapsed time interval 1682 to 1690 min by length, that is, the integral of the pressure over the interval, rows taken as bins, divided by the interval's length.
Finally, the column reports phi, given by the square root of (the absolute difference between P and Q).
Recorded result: 0.9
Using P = 1.18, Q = 2.03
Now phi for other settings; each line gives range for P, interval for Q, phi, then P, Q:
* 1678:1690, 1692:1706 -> 0.4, 1.88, 2.07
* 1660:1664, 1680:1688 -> 0.2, 1.92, 1.94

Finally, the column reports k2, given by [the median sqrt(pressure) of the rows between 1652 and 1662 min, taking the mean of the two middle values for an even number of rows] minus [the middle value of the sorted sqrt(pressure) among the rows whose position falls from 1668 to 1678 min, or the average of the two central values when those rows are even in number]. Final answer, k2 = 0.28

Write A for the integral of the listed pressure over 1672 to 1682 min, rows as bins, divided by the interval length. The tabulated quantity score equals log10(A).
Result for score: 0.12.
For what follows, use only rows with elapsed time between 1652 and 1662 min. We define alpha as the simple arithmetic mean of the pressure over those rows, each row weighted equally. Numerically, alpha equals 1.91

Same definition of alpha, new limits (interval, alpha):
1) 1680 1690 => 1.97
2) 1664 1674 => 1.57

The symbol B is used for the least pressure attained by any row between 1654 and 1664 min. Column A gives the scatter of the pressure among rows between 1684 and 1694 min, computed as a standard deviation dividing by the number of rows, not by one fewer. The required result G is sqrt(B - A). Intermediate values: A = 0.033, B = 1.878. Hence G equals 1.36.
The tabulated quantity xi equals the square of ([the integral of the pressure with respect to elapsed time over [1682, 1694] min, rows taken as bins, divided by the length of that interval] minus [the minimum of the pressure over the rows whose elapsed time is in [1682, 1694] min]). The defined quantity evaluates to 0.011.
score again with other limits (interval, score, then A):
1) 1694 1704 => 0.31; 2.1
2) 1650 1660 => 0.28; 1.9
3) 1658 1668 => 0.28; 1.9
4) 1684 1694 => 0.32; 2.1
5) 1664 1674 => 0.19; 1.6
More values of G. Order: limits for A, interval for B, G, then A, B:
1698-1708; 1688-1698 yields 1.43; 0.019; 2.061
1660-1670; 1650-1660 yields 1.33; 0.102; 1.86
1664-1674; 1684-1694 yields 1.32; 0.293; 2.027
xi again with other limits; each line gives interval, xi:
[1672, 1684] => 0.131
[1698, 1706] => 0.001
